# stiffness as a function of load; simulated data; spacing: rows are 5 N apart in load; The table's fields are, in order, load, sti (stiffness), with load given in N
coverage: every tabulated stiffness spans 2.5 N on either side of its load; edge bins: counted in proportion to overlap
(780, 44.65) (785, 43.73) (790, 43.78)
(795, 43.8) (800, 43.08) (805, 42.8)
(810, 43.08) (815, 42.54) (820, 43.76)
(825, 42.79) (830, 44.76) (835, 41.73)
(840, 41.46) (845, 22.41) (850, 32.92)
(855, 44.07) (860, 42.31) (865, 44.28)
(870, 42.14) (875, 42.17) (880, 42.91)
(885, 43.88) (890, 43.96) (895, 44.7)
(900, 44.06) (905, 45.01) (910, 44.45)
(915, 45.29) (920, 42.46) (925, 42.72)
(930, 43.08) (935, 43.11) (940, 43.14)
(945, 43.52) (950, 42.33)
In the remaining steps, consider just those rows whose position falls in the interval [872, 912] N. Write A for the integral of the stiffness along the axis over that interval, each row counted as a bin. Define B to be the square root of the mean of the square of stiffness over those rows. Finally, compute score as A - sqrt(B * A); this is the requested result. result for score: 1477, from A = 1755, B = 43.9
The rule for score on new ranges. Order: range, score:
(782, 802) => 678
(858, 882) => 817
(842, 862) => 547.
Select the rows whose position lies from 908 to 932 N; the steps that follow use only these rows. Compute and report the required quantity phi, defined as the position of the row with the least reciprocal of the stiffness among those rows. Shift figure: 915 N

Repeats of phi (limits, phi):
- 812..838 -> 830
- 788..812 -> 795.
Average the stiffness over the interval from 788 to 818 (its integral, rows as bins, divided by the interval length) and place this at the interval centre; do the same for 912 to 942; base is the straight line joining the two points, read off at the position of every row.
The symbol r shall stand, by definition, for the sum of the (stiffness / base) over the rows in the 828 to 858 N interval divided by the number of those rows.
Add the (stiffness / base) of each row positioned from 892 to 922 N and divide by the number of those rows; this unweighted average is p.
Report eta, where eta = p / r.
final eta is 1.17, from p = 1.02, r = 0.88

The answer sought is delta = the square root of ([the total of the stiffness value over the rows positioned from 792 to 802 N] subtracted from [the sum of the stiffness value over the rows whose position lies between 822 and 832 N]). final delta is 0.8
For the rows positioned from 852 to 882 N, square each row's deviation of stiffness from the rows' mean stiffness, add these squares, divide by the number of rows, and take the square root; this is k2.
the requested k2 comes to 0.9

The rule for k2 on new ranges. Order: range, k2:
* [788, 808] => 0.4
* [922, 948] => 0.3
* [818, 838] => 1.1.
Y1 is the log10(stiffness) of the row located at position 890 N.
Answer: 1.643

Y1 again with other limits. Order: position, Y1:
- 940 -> 1.635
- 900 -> 1.644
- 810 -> 1.634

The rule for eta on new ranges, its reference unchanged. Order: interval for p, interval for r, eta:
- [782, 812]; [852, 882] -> 1.01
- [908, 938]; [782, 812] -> 1.00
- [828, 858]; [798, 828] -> 0.88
